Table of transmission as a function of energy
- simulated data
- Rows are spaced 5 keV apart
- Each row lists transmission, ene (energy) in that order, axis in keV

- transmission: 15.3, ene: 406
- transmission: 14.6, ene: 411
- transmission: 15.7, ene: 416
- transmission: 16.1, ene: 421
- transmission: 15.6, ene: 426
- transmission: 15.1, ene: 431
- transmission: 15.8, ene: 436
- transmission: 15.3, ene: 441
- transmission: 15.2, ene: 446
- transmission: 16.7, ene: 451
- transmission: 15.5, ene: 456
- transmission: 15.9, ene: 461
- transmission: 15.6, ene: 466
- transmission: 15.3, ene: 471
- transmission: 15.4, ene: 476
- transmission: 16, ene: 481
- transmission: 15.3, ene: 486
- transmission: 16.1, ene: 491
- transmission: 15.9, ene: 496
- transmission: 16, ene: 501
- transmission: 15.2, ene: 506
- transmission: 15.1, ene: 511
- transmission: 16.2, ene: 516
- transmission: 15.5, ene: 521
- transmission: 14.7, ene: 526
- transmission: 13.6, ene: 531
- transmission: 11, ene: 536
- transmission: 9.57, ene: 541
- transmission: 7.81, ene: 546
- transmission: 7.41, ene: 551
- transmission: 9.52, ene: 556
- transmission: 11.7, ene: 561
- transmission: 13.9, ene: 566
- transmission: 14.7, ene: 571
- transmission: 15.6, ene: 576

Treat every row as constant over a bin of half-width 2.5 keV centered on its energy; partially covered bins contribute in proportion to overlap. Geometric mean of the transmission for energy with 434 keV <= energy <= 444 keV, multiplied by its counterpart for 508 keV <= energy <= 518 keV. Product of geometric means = 243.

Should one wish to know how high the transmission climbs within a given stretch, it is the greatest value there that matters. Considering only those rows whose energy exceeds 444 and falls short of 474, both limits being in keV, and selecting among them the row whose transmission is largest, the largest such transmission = 16.7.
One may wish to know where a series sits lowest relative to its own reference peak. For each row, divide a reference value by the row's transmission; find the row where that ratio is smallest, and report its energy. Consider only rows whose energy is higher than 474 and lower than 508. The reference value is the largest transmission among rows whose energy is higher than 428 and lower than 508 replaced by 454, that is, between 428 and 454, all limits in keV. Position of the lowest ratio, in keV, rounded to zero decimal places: 491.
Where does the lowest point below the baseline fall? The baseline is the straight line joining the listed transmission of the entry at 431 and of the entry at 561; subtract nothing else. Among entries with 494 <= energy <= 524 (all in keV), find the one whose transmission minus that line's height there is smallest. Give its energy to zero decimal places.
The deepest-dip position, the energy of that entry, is 506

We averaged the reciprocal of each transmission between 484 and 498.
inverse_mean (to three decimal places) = 0.063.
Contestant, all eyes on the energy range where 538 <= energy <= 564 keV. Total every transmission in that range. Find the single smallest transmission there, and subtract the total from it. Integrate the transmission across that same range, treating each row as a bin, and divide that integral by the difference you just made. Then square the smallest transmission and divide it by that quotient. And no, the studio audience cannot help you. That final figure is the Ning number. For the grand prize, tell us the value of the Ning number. -9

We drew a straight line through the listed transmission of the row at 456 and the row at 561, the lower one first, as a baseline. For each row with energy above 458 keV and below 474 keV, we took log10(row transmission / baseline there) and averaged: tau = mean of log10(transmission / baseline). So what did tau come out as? 0.013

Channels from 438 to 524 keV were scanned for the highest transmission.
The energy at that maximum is 451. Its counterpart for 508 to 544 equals 516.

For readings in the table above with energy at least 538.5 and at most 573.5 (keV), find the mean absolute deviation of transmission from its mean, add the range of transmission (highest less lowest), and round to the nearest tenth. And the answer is 9.7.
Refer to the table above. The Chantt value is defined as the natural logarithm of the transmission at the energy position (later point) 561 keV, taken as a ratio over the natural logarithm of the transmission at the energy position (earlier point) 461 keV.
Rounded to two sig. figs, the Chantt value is 0.89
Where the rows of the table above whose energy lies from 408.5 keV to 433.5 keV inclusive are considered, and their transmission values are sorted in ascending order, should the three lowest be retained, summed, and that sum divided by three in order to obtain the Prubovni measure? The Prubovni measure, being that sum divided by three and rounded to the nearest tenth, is 15.1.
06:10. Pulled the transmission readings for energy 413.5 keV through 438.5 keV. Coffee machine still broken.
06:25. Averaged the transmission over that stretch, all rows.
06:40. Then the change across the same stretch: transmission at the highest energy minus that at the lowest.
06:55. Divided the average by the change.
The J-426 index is 157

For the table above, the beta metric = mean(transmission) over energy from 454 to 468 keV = 15.7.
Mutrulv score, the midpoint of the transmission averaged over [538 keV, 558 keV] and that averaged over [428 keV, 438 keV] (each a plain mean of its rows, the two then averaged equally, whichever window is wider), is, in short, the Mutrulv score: 12.0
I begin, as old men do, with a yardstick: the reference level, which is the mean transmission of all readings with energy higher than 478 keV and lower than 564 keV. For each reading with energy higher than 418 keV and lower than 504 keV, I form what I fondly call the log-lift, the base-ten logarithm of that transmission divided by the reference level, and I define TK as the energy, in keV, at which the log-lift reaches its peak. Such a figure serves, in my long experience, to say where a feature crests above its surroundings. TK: 451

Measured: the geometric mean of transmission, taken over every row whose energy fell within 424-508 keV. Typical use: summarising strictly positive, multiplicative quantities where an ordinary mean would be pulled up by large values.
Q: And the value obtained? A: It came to 15.6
